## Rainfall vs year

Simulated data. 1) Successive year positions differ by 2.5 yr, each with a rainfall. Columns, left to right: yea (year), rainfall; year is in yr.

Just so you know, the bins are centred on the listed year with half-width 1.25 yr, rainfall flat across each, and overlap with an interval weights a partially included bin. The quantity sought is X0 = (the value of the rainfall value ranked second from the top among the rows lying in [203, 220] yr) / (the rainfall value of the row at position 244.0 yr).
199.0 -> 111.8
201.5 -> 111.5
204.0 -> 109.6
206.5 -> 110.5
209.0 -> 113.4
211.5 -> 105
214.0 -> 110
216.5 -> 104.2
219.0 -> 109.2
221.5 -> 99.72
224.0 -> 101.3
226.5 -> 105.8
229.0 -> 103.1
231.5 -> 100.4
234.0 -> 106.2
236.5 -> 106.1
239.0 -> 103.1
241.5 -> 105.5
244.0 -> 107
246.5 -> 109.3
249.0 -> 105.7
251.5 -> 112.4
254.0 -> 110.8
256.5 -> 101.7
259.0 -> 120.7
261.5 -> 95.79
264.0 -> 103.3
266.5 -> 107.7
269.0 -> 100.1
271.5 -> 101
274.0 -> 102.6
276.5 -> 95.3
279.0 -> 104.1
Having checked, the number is 1.03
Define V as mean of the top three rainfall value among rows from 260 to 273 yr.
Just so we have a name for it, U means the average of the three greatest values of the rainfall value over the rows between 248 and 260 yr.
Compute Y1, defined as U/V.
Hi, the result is 1.10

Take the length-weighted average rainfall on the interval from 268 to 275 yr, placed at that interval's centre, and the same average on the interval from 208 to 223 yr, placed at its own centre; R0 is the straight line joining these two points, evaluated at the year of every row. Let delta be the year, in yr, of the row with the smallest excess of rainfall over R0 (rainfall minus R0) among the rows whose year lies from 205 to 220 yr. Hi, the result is 216.5 yr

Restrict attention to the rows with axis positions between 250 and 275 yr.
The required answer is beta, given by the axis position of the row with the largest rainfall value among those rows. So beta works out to 259.0 yr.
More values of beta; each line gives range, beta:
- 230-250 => 246.5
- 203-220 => 209.0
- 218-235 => 219.0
